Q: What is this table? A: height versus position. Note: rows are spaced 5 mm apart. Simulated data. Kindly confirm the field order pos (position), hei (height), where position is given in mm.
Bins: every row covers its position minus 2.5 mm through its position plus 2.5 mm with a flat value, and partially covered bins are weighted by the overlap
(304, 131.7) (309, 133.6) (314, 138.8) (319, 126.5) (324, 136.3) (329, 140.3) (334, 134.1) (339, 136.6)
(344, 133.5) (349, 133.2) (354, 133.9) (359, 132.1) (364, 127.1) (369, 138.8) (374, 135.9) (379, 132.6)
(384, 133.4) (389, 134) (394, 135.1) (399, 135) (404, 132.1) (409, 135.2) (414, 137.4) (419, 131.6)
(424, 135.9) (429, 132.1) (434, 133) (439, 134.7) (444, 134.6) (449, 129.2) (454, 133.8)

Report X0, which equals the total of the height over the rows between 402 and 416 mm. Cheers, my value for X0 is 405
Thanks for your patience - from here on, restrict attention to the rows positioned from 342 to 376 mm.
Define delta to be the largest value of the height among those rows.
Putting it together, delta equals 138.8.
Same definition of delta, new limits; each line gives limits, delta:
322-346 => 140.3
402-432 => 137.4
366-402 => 138.8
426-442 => 134.7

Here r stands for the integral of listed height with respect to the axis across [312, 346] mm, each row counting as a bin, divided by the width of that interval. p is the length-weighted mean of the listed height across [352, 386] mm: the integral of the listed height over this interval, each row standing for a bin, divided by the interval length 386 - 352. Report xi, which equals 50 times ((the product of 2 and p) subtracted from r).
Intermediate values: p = 133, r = 135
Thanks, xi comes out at -6583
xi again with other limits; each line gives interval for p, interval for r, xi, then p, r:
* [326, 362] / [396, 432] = -6764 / 135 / 134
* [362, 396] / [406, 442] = -6680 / 134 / 134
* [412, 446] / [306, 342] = -6658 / 134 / 135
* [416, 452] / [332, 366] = -6659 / 133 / 133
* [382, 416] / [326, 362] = -6721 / 135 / 135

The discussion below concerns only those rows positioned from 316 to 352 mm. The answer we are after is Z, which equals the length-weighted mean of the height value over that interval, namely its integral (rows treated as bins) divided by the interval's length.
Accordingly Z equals 134.4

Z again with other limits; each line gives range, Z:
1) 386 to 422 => 134.4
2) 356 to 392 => 133.4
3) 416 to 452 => 133.1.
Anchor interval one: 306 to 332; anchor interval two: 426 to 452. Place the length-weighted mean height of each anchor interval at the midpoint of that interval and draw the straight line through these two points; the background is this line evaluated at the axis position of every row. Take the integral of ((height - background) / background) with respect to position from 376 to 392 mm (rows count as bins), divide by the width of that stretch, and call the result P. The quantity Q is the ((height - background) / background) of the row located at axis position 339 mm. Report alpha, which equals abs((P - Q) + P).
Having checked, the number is 0.020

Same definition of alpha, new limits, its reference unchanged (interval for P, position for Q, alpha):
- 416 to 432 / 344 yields 0.012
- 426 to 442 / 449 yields 0.033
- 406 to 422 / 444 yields 0.007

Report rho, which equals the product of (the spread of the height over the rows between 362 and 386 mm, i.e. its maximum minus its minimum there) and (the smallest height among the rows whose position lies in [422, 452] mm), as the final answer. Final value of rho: 1512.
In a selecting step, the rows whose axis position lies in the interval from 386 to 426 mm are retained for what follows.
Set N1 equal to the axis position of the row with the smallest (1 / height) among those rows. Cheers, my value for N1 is 414 mm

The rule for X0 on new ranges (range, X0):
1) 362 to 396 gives 937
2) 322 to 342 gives 547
